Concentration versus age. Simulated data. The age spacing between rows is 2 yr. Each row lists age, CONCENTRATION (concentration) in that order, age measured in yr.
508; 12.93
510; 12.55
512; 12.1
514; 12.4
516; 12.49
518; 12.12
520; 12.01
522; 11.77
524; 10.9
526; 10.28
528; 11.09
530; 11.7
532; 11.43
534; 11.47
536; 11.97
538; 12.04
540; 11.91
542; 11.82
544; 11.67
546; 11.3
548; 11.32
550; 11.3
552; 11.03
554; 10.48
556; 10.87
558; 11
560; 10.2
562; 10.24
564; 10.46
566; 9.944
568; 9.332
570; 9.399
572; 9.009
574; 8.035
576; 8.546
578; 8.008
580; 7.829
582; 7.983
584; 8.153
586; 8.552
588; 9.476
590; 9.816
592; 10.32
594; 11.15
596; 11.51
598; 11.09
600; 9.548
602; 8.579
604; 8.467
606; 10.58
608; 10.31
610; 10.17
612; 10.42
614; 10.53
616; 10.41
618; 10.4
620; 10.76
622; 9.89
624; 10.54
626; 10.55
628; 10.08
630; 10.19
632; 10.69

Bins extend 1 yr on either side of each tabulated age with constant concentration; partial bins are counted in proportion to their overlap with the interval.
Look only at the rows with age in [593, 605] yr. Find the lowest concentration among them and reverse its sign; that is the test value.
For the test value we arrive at -8.5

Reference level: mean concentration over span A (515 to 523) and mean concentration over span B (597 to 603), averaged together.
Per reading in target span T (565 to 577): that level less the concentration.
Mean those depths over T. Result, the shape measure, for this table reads 1.9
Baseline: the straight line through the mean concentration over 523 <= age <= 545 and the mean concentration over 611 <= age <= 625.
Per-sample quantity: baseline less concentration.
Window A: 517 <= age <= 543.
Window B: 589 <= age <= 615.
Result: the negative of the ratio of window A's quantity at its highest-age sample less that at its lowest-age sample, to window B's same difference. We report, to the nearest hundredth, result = 0.00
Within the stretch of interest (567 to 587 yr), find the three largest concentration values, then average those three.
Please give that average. 9.2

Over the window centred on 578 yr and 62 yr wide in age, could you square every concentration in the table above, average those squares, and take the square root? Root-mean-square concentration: 9.8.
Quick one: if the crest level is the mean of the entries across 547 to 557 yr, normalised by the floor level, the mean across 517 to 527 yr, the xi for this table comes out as 0.96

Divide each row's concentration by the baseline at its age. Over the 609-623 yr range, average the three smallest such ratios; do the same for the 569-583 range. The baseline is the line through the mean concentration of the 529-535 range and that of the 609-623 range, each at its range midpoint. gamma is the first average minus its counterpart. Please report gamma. 0.25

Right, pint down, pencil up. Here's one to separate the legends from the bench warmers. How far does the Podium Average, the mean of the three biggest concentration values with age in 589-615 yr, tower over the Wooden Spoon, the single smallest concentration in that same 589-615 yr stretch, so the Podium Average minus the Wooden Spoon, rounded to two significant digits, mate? 2.8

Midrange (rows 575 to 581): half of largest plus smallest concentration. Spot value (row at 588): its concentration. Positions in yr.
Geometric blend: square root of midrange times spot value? 8.8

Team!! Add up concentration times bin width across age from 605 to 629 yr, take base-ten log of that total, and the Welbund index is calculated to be 2.40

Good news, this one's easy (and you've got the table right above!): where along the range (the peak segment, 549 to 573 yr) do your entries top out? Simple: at 550 yr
